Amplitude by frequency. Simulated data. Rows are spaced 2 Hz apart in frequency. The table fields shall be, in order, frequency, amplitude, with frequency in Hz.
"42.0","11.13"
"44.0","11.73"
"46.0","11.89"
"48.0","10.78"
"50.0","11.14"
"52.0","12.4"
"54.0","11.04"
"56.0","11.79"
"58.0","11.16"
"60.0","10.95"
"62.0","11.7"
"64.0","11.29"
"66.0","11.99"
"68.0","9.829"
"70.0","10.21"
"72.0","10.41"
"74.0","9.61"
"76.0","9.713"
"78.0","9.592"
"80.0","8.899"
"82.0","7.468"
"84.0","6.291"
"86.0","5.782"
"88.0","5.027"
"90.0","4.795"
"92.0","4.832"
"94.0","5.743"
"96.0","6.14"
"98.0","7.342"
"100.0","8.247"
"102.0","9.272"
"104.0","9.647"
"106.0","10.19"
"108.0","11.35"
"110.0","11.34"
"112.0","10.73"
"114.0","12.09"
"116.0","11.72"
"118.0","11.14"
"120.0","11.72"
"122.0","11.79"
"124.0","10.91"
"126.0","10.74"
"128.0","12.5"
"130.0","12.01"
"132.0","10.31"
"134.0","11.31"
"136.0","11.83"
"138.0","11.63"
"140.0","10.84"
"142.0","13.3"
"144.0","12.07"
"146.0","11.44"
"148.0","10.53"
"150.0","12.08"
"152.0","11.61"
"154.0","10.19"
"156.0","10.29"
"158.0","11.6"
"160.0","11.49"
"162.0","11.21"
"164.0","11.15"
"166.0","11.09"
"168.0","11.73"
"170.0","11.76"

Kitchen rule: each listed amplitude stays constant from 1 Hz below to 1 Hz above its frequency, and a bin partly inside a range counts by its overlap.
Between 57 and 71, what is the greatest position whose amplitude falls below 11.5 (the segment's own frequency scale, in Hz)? 70.0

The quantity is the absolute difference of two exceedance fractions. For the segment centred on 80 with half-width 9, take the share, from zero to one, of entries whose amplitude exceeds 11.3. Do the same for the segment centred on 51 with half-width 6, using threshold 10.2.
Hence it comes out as 1.0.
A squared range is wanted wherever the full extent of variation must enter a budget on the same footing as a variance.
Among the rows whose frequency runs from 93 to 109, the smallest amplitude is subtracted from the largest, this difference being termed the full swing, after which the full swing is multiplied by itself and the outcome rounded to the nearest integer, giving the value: 31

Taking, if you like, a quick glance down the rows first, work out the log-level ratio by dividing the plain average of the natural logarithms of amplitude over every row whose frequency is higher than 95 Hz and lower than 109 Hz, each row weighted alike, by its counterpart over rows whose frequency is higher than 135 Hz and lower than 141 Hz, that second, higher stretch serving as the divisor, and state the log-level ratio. 0.89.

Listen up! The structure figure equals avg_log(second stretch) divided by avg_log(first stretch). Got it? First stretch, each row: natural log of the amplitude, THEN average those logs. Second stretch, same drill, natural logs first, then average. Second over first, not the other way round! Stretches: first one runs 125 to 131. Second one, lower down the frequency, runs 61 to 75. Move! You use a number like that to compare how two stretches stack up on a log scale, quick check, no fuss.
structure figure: 0.96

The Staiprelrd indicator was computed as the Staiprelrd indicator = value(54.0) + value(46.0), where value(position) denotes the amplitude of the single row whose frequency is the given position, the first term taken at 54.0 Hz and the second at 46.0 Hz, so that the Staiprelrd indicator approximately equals 22.9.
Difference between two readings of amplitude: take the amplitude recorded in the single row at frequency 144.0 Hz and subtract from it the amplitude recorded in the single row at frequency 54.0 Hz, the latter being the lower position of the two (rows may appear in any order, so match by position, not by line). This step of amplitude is 1.0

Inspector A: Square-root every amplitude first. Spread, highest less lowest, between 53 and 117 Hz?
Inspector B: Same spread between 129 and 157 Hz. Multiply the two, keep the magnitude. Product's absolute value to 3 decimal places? 0.585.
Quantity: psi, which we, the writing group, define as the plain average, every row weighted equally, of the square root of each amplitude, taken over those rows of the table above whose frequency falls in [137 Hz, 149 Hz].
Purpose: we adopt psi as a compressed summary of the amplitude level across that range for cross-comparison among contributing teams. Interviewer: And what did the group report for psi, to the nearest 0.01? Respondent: 3.41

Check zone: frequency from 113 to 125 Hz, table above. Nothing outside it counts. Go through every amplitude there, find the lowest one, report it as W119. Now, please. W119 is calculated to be 10.91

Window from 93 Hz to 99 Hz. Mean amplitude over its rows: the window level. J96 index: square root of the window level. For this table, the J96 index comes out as 2.53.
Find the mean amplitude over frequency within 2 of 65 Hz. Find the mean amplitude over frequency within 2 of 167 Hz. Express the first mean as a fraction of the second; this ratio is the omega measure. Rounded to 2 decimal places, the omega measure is 1.02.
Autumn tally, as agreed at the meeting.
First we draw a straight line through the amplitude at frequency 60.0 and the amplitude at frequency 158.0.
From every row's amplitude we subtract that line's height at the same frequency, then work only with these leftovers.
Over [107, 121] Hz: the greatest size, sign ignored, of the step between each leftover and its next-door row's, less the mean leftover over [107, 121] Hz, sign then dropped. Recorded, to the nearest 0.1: 1.2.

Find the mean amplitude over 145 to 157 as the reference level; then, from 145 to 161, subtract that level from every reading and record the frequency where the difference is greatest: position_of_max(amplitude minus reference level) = 150.0 Hz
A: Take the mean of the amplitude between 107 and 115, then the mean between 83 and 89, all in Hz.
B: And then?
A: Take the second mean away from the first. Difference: 6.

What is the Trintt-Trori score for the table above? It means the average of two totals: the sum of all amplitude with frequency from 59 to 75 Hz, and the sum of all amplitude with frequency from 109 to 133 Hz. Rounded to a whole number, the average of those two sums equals 111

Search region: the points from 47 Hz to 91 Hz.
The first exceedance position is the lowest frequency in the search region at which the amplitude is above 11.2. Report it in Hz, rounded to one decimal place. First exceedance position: 52.0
